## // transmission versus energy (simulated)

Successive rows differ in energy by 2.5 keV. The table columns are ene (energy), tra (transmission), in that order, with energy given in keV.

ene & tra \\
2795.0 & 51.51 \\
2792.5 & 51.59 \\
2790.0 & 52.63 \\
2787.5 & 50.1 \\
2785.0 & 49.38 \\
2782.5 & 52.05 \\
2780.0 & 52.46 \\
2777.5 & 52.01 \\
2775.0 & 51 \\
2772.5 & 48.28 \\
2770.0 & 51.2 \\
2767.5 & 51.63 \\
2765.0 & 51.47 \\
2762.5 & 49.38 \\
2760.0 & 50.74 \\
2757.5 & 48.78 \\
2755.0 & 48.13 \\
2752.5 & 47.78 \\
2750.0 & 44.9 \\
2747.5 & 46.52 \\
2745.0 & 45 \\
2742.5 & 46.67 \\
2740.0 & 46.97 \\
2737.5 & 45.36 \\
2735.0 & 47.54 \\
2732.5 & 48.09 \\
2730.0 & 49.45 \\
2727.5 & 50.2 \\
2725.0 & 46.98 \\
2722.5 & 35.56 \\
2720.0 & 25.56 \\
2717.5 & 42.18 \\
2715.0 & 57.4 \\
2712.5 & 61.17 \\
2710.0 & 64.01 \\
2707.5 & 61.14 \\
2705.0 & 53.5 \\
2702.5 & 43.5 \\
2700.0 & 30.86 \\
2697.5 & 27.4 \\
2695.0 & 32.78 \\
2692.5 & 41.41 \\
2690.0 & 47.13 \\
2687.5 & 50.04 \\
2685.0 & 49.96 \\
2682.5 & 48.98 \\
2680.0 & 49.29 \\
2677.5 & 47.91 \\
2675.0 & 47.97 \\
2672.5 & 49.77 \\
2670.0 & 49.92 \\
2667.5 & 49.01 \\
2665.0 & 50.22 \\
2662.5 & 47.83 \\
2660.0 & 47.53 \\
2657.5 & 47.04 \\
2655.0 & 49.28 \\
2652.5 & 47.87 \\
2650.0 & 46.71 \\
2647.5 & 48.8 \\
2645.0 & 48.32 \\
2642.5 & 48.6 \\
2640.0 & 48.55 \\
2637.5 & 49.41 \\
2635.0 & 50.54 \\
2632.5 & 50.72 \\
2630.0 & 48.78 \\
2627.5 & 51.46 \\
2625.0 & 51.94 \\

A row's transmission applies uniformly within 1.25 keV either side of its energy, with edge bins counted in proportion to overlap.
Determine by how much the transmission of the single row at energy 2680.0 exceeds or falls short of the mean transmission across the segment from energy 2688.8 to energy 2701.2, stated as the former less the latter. 13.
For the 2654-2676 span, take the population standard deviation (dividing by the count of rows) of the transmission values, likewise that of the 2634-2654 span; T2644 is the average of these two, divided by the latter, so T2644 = 1.03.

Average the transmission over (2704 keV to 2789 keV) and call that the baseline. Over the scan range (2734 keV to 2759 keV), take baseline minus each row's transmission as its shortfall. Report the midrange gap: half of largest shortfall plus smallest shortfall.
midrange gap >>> 2.4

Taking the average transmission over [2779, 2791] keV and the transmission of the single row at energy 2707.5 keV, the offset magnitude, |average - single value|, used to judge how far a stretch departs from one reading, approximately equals 10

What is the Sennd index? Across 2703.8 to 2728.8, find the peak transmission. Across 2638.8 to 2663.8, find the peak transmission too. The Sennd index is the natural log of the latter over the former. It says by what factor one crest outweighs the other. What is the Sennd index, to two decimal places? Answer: -0.26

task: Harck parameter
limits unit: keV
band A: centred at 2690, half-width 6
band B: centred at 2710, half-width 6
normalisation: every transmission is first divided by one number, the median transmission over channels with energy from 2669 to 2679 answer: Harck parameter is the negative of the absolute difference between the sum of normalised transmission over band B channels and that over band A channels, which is -1.6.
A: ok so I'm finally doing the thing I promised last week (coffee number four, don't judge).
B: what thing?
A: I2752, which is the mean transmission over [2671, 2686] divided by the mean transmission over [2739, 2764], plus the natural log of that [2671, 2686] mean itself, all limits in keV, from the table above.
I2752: 4.92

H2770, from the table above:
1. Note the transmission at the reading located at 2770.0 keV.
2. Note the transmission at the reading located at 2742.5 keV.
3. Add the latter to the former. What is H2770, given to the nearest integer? 98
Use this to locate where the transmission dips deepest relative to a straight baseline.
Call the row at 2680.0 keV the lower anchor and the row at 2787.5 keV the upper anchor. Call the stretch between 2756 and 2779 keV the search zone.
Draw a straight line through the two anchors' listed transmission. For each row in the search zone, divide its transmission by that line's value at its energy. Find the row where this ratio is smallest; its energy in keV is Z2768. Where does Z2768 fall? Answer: 2772.5 keV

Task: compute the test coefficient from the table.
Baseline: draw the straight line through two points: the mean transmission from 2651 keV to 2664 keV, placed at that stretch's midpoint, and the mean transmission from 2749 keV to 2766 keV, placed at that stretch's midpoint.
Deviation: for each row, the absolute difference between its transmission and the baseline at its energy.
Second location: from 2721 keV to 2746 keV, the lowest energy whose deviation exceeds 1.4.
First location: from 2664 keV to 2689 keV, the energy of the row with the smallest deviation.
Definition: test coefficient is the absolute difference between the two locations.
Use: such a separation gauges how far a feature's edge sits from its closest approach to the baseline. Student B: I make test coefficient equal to 47.5 keV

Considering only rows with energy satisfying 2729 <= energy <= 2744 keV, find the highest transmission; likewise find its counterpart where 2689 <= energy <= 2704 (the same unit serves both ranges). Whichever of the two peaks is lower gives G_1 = 47.1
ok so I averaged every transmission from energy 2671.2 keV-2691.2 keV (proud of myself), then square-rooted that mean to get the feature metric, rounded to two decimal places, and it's 6.99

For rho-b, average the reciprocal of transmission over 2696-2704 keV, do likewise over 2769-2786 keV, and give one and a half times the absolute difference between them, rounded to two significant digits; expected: 0.016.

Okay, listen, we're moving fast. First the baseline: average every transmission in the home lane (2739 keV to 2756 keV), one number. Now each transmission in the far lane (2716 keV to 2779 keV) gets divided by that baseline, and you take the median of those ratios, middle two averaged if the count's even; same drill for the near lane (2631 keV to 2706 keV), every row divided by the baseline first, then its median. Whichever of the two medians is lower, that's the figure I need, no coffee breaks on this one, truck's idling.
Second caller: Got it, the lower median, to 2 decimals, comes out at 1.03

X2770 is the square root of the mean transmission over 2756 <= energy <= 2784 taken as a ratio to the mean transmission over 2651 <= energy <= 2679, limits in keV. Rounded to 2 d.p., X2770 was 1.02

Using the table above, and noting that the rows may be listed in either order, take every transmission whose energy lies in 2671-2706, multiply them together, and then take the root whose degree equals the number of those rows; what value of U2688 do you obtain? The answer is 43.5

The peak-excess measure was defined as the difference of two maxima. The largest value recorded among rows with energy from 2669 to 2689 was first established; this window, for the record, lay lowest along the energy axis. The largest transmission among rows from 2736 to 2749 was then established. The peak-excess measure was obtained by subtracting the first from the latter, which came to -3.1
